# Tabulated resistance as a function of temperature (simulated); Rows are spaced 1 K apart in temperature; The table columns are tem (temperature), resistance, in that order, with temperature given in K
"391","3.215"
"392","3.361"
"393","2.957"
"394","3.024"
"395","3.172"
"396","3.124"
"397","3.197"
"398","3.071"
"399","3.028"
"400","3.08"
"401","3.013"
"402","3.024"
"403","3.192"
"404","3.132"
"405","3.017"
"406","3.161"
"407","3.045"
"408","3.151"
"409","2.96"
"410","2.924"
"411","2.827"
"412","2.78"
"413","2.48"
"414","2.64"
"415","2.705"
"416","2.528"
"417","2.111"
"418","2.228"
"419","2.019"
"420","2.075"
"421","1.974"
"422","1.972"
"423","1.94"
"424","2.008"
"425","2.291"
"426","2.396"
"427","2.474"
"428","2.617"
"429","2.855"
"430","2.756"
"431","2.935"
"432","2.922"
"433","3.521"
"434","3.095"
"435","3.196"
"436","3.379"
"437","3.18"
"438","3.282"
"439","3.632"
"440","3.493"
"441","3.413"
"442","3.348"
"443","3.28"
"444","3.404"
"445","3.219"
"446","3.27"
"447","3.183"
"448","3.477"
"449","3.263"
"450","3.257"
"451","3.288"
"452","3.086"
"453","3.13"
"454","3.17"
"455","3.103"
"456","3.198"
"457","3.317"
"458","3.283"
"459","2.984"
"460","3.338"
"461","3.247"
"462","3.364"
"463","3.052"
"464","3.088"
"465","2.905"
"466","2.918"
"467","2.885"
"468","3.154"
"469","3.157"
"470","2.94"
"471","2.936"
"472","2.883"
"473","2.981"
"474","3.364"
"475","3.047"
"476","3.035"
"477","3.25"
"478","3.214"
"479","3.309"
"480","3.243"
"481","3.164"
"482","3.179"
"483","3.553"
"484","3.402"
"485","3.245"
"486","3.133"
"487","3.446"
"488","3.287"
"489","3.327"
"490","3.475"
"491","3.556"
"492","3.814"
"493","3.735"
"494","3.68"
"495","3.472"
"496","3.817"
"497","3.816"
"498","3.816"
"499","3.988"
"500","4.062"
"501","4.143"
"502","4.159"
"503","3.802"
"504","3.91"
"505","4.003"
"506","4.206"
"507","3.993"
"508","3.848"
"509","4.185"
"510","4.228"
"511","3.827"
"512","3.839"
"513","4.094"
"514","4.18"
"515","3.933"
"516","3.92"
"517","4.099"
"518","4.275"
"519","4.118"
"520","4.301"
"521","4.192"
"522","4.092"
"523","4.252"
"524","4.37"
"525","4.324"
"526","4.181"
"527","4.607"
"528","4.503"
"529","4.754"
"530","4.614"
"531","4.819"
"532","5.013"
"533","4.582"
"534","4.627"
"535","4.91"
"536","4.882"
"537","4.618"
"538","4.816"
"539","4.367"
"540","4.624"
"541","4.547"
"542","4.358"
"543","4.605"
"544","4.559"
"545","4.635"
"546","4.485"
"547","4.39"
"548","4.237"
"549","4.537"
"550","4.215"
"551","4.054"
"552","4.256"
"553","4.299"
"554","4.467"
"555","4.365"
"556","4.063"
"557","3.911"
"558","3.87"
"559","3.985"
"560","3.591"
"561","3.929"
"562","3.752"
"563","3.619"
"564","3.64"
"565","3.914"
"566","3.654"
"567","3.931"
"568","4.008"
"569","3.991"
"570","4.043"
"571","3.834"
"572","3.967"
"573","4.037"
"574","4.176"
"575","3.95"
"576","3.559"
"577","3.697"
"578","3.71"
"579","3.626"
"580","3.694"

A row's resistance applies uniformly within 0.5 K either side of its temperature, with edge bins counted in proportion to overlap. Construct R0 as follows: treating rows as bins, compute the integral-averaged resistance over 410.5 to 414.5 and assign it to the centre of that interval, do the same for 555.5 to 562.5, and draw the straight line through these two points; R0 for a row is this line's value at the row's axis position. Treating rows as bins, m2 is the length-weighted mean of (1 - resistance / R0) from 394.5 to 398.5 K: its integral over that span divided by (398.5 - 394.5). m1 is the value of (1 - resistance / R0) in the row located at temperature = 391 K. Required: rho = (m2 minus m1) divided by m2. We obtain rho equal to -0.2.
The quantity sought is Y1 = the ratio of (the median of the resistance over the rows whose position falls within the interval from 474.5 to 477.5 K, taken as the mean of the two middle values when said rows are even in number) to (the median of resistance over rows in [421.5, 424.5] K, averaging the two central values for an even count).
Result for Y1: 1.5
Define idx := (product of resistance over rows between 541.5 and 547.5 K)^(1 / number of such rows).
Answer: 4.5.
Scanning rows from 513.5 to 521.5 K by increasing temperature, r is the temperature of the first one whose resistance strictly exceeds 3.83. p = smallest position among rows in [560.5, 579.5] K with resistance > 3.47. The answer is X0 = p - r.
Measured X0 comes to 47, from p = 561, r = 514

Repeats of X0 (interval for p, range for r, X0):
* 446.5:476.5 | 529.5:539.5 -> -82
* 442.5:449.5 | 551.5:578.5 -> -104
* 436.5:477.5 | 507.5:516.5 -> -69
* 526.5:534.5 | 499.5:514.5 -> 27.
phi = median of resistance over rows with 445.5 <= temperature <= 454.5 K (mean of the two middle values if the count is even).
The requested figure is 3.3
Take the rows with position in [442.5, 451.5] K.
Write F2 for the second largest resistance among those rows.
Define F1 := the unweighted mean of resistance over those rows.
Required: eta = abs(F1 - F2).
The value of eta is 0.11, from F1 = 3.3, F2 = 3.404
